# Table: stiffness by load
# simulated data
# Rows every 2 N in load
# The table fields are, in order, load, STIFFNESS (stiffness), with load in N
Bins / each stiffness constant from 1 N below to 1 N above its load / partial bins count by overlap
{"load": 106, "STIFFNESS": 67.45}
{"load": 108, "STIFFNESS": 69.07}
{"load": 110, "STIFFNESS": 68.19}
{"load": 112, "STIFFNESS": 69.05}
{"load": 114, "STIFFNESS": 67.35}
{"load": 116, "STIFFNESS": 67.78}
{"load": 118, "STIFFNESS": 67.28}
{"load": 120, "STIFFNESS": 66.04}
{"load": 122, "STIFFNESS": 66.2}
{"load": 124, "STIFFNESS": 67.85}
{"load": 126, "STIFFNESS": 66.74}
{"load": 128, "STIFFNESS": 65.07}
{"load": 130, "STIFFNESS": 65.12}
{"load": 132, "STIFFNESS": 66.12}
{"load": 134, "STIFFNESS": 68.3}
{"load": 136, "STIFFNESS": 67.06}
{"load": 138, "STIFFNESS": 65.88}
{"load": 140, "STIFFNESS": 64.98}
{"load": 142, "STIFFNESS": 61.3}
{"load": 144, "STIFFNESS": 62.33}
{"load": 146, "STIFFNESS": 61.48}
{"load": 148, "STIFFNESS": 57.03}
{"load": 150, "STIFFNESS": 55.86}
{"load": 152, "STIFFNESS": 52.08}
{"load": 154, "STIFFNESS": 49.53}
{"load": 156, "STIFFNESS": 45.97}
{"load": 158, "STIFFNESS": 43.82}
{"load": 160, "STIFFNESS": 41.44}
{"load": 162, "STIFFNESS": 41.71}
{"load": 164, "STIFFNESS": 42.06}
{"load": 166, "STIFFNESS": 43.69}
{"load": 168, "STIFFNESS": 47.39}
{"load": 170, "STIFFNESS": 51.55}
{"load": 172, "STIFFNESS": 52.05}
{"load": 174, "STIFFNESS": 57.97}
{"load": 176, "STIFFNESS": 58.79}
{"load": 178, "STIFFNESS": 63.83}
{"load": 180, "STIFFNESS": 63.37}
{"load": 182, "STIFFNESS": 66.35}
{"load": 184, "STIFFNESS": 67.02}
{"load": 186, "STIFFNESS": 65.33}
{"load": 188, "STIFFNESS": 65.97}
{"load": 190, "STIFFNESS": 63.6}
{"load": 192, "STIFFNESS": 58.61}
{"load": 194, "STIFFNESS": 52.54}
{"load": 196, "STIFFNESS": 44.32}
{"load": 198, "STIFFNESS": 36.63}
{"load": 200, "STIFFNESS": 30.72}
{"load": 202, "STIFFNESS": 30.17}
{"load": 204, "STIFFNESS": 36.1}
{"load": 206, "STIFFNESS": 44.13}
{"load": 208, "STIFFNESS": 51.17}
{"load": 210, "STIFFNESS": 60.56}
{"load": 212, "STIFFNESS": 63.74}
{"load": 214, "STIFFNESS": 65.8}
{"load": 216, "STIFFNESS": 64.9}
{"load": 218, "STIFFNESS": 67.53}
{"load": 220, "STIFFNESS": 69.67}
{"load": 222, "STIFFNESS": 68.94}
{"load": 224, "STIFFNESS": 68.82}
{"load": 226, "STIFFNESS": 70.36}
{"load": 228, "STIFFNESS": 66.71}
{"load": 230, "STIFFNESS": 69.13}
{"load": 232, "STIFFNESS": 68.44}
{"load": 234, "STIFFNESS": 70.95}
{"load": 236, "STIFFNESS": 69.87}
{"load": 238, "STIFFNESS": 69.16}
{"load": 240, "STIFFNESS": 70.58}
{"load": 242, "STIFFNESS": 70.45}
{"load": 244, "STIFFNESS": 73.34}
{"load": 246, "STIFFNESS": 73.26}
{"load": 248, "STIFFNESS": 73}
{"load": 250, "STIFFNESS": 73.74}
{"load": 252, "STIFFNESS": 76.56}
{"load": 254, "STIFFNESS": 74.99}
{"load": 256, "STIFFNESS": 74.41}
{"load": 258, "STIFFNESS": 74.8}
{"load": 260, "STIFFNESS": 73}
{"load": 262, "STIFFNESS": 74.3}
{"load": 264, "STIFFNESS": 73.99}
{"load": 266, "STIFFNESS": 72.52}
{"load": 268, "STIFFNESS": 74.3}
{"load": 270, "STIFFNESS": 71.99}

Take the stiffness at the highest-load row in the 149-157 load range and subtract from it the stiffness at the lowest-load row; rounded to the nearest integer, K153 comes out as -10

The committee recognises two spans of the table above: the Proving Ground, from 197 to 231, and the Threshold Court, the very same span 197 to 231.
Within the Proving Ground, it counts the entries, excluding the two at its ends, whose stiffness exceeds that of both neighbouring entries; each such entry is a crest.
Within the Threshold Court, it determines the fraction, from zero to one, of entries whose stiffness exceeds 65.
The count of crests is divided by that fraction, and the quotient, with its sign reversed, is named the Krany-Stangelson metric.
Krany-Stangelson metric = -6.4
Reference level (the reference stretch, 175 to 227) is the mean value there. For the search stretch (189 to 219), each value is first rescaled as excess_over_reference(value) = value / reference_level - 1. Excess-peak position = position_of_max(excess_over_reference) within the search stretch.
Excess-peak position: 218 N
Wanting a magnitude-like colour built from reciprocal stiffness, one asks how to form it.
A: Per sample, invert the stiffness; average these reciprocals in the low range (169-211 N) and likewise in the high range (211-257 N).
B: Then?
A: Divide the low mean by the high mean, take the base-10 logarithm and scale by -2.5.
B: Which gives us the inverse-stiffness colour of -0.36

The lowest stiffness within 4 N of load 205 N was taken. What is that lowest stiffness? 30.17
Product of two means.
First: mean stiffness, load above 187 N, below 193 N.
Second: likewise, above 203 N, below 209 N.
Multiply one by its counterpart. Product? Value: 2747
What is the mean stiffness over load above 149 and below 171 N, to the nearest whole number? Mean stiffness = 47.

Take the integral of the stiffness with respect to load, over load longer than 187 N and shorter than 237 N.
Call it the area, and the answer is 2919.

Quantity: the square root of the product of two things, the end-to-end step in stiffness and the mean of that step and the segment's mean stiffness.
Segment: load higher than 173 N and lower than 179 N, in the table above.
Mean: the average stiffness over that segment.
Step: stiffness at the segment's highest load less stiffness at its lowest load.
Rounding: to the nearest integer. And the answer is 14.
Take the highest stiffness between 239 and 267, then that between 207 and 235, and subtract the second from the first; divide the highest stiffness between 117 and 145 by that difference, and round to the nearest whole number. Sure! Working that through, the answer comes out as 12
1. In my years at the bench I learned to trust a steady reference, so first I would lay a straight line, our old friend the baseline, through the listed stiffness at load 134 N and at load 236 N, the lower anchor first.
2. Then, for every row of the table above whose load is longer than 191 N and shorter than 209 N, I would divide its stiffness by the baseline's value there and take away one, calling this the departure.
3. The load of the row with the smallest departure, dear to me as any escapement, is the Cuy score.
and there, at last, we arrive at 202 N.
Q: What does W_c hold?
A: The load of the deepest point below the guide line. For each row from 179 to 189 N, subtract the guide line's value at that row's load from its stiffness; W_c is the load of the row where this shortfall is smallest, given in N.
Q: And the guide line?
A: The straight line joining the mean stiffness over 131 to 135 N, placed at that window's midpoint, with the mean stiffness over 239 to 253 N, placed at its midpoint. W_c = 180 N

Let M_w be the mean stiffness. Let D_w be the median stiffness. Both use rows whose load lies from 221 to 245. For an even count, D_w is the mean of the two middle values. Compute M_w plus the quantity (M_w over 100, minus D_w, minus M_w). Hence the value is -69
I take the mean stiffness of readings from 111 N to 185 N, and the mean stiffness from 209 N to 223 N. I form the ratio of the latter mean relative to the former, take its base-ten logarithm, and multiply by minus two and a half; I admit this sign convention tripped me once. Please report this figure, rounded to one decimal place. -0.1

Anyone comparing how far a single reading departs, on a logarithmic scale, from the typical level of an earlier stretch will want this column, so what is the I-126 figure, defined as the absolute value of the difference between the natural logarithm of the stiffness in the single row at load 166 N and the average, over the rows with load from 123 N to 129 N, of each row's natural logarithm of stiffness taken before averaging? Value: 0.4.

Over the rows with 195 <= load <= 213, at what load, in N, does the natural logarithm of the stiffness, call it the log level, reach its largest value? 212 N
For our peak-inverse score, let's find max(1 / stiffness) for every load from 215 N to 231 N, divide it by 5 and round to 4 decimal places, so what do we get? 0.0031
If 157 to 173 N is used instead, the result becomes 0.0048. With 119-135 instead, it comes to 0.0031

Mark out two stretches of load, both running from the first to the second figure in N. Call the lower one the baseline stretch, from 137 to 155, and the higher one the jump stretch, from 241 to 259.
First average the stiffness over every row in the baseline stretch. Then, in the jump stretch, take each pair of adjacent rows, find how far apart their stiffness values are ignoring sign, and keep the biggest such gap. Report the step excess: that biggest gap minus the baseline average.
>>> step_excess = -56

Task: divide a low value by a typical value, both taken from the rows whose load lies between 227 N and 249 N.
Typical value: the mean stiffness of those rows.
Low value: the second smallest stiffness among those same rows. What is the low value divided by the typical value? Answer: 0.97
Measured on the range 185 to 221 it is 0.57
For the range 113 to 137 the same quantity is 0.98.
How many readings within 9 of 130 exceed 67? 3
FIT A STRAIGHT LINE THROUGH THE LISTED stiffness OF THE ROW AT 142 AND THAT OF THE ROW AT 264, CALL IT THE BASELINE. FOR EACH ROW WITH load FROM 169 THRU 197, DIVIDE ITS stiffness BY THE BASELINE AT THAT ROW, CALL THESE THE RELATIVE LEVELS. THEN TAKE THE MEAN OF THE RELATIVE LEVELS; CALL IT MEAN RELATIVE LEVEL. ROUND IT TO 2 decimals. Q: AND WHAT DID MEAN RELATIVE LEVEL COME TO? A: 0.91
